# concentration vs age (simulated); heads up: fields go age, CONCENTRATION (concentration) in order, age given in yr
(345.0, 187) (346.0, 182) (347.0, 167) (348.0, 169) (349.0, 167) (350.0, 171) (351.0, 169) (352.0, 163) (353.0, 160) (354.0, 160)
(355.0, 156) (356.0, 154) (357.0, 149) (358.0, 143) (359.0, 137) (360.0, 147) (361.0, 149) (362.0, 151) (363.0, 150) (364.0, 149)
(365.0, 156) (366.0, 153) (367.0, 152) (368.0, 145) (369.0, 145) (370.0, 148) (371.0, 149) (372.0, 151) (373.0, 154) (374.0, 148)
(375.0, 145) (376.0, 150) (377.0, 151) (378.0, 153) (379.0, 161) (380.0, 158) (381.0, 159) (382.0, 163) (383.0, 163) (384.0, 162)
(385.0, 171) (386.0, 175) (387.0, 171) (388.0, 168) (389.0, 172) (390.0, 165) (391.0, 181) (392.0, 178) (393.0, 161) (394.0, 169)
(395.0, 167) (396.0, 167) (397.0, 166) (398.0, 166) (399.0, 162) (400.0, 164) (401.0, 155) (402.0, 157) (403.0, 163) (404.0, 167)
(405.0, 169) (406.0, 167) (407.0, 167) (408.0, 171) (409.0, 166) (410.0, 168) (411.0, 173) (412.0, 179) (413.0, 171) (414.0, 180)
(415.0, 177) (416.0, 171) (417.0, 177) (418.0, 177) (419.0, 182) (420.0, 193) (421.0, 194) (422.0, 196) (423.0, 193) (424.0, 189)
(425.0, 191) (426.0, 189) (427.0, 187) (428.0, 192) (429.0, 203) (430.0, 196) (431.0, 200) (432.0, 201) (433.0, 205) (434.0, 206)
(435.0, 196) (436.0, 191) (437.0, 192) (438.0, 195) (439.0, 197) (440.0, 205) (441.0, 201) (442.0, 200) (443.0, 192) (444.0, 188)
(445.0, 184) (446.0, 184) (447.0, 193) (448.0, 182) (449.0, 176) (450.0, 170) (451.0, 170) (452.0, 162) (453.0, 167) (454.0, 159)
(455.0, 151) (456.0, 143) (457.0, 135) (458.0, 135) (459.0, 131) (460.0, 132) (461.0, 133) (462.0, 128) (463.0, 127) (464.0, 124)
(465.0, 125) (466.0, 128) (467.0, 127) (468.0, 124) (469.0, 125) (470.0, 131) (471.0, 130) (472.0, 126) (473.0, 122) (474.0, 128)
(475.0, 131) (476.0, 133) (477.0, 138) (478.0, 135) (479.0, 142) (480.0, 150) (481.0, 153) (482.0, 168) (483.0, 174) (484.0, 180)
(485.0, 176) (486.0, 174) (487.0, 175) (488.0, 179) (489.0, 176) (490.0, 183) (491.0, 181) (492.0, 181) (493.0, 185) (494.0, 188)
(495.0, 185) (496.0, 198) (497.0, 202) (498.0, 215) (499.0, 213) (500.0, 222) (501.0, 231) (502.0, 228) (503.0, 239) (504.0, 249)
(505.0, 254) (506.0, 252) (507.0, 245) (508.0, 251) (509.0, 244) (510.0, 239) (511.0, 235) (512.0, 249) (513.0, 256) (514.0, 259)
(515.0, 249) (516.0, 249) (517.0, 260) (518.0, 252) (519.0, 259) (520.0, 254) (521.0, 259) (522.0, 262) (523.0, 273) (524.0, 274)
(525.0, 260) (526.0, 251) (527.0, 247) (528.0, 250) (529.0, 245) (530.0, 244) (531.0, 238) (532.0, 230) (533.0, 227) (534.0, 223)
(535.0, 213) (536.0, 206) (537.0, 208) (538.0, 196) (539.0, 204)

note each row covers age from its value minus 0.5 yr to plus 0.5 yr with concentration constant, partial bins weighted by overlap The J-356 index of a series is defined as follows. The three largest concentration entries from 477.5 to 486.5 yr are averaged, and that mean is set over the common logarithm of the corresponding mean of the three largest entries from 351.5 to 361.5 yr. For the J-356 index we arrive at 80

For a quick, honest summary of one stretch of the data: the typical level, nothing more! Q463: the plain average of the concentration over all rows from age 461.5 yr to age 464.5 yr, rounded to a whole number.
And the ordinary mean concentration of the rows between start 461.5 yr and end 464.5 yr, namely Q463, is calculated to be 126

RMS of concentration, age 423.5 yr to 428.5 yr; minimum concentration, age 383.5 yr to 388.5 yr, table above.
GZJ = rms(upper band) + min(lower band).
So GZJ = 352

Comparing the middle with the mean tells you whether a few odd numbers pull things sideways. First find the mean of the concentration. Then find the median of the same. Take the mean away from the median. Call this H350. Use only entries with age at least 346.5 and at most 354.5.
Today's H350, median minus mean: 1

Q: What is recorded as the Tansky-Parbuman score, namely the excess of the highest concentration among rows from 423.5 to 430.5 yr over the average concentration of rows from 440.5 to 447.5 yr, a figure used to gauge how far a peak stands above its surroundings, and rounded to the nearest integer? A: 11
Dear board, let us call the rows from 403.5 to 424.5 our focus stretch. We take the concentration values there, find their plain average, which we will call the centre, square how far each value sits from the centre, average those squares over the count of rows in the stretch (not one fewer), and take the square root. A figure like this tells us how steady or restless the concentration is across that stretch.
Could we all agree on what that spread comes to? 10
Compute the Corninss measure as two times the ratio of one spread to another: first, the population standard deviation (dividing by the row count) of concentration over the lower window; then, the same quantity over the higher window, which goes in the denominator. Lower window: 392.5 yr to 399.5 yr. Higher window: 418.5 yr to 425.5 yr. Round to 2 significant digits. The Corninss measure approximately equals 1.3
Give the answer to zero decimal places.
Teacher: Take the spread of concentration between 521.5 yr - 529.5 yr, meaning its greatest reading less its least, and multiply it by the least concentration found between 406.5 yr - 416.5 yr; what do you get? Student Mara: 4814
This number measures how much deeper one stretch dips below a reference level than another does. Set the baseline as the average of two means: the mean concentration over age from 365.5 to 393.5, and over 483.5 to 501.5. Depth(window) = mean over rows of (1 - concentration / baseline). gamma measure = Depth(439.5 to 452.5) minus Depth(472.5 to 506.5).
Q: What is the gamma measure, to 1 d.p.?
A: 0.0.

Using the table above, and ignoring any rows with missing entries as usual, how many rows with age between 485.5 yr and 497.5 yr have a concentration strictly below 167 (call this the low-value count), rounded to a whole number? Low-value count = 0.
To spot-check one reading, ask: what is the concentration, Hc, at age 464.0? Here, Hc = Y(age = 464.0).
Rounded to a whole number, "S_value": 124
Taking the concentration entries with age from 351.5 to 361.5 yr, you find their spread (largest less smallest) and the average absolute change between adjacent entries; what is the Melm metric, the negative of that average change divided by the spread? -0.162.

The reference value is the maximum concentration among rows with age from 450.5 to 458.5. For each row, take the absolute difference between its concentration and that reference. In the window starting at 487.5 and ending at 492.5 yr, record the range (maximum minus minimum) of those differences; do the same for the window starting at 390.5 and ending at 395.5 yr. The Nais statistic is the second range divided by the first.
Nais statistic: 1.4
